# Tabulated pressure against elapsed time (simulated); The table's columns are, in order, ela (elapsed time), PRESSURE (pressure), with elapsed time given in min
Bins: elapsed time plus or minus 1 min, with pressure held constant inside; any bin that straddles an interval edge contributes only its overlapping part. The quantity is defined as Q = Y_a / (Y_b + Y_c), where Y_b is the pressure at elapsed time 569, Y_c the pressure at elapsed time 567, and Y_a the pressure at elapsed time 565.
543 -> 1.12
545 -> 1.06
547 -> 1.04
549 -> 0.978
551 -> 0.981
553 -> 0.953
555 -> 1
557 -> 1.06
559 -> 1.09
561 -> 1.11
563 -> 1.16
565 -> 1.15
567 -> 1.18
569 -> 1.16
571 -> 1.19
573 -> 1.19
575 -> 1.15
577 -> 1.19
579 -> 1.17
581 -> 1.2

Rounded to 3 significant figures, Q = 0.491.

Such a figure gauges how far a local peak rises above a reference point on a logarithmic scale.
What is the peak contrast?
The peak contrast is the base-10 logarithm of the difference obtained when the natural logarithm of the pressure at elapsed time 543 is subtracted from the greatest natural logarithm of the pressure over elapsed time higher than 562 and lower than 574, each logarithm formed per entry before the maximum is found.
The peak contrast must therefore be -1.2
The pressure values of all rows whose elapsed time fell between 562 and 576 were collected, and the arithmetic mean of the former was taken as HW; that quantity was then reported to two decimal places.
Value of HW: 1.17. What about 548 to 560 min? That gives 1.01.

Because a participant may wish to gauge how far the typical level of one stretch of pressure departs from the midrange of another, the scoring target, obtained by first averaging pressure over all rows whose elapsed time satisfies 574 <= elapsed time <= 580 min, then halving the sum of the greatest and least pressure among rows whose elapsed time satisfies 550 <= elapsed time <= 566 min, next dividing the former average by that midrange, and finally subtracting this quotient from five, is 3.89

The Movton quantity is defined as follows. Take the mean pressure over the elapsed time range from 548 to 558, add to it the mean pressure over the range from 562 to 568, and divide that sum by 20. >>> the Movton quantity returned 0.1079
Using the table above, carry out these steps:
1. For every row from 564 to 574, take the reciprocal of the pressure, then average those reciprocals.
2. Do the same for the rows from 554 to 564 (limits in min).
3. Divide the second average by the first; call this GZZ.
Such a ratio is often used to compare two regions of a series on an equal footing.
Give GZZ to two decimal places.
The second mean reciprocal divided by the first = 1.09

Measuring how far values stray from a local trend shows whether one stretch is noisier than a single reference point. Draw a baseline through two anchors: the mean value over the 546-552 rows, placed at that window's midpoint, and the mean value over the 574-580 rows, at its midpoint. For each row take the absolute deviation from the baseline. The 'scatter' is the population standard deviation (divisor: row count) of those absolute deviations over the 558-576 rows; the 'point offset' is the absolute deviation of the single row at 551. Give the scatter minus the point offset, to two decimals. -0.01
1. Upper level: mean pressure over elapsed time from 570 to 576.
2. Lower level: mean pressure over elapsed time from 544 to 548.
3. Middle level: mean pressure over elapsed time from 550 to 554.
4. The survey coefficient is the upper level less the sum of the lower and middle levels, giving -0.84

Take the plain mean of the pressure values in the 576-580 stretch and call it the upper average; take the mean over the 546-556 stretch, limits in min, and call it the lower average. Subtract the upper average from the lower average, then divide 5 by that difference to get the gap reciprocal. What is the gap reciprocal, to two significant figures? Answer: -26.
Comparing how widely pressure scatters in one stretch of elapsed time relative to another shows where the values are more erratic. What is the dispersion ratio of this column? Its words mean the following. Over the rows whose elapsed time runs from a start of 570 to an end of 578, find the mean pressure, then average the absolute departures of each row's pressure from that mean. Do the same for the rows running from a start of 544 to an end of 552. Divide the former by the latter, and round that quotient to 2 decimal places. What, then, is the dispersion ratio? 0.43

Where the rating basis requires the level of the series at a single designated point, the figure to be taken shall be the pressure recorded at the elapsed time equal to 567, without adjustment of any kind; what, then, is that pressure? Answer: 1.18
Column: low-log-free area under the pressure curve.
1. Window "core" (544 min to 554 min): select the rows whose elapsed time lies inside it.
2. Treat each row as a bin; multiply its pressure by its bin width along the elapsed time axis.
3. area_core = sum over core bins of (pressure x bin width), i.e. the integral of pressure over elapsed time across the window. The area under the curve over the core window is 10.0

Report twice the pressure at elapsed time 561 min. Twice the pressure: 2.22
